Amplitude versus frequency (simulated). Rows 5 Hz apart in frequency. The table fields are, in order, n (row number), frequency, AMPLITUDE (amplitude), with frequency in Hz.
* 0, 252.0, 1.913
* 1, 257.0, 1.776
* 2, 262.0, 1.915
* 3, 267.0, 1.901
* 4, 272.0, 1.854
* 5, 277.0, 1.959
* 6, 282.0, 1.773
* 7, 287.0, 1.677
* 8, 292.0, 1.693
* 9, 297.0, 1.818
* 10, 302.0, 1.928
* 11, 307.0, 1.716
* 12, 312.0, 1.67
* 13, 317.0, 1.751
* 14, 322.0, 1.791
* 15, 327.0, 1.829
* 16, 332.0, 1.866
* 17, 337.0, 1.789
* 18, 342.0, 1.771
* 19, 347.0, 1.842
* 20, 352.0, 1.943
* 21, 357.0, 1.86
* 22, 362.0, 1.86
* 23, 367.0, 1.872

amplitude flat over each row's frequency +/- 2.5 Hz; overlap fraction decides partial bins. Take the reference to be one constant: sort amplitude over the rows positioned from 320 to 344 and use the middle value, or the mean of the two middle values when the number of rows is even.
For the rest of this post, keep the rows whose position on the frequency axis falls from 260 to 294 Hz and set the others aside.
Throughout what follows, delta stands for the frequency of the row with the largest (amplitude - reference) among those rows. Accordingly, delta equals 277.0 Hz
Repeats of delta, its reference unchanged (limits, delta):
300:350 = 302.0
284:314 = 302.0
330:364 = 352.0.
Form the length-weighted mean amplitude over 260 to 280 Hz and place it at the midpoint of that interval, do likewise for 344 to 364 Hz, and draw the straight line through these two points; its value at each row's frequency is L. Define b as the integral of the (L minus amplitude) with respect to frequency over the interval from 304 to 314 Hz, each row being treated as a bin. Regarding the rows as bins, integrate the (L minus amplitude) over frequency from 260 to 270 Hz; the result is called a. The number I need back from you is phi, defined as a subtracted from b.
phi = 1.8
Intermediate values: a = 0.0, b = 1.8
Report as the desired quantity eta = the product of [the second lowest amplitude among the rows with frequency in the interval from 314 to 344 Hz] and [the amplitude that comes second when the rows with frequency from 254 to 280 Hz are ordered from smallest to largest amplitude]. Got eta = 3.28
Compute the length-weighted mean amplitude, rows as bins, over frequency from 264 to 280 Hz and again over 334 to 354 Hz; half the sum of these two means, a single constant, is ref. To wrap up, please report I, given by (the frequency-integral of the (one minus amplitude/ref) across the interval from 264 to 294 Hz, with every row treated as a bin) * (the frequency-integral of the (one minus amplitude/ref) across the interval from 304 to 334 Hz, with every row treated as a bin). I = 1.35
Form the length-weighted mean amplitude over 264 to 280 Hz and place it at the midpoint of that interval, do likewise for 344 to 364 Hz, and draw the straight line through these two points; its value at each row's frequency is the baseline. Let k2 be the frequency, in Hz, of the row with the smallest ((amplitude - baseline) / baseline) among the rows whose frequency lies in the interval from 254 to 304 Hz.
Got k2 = 287.0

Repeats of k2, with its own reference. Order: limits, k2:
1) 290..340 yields 312.0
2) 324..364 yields 342.0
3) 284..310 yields 287.0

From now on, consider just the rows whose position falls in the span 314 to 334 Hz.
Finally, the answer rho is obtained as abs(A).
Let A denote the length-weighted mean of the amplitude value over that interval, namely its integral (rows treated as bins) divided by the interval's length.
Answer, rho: 1.80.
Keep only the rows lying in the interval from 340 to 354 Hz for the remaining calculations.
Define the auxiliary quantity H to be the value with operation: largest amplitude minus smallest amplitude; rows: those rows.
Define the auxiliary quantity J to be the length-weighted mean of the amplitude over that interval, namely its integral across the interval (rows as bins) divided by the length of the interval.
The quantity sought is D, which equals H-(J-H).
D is -1.51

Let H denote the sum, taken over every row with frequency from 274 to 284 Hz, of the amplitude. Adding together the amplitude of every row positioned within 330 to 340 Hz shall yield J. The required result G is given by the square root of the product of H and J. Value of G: 3.693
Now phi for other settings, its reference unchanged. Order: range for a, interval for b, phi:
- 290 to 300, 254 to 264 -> -0.7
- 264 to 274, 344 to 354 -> -0.3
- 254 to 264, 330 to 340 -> 0.0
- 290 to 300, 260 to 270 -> -1.3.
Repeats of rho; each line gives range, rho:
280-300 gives 1.74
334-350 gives 1.81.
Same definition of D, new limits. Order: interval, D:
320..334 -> -1.68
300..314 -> -1.25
